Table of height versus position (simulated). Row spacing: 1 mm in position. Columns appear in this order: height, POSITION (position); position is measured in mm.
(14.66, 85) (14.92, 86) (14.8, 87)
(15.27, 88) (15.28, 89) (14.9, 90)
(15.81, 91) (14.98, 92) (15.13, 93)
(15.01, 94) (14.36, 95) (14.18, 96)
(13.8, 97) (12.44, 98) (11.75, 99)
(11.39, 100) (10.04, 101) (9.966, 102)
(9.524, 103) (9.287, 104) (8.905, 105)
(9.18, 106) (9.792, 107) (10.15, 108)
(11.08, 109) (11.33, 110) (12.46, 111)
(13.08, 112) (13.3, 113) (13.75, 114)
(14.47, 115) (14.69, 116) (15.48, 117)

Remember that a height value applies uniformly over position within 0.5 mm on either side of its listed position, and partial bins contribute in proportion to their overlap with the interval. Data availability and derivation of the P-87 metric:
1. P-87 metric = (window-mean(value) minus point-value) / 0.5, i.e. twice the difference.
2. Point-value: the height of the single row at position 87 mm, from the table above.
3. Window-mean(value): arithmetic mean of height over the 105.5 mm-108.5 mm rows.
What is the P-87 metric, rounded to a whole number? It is -10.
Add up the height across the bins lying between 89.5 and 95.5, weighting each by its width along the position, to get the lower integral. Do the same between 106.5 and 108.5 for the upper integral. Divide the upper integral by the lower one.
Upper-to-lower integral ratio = 0.22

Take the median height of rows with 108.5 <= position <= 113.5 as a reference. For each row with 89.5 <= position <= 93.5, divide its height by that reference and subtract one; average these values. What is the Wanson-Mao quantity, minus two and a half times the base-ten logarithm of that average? 1.6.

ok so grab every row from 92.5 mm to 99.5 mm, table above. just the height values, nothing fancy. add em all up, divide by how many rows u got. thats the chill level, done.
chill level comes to 13.8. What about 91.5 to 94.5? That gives 15.0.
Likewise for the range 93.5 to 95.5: 14.7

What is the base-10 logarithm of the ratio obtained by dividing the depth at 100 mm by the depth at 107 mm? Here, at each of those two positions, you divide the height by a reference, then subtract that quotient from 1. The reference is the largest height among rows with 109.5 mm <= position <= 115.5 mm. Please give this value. -0.2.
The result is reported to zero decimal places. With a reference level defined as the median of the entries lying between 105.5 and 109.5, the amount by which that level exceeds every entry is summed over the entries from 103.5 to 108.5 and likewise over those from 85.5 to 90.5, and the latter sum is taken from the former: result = 28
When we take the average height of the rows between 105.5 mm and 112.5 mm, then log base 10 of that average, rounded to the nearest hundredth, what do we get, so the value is 1.04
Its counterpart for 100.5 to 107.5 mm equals 0.98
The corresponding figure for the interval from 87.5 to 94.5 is 1.18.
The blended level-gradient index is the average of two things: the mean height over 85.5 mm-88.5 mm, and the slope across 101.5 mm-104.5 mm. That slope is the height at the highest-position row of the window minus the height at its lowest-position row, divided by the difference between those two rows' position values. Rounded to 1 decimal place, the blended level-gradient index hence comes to 7.3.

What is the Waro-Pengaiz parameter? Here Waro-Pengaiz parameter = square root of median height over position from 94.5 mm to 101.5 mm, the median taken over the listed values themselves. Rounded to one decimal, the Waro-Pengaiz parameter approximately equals 3.5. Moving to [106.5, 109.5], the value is 3.2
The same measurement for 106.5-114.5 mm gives 3.4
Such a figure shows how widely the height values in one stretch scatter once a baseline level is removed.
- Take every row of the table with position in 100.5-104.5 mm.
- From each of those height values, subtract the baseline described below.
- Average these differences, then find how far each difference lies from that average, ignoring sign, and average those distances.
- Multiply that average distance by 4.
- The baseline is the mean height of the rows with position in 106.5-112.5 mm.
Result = 1.2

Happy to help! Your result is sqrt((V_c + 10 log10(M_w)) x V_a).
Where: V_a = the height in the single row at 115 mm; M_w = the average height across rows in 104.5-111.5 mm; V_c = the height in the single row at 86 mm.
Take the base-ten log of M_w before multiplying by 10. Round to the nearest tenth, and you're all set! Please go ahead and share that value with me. 19.1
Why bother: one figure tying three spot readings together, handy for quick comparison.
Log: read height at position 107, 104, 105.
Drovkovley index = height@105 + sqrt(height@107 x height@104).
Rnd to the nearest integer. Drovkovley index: 18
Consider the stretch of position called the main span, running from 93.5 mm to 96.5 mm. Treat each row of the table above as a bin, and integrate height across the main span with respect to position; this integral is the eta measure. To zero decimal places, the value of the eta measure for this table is 44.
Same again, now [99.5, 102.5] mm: 31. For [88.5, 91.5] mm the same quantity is 46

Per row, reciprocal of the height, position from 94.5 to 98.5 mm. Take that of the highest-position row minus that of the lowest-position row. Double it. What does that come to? 0.021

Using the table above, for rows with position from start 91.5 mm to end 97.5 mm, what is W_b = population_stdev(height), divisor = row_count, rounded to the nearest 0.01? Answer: 0.49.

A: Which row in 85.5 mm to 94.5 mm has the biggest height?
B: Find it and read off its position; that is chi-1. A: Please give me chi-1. 91 mm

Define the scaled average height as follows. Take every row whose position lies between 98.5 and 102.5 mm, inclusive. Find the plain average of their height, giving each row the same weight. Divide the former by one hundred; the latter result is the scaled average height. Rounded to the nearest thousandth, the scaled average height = 0.108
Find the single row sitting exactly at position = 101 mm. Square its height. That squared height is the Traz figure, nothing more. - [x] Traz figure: 101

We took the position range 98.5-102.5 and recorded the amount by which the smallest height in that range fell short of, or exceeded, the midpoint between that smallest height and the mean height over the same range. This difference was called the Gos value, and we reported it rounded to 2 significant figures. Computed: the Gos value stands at -0.41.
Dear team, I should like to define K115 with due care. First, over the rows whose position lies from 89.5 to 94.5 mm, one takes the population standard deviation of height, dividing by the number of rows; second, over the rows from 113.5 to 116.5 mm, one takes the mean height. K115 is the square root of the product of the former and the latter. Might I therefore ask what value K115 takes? 2.2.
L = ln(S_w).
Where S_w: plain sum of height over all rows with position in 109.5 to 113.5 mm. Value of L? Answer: 3.92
